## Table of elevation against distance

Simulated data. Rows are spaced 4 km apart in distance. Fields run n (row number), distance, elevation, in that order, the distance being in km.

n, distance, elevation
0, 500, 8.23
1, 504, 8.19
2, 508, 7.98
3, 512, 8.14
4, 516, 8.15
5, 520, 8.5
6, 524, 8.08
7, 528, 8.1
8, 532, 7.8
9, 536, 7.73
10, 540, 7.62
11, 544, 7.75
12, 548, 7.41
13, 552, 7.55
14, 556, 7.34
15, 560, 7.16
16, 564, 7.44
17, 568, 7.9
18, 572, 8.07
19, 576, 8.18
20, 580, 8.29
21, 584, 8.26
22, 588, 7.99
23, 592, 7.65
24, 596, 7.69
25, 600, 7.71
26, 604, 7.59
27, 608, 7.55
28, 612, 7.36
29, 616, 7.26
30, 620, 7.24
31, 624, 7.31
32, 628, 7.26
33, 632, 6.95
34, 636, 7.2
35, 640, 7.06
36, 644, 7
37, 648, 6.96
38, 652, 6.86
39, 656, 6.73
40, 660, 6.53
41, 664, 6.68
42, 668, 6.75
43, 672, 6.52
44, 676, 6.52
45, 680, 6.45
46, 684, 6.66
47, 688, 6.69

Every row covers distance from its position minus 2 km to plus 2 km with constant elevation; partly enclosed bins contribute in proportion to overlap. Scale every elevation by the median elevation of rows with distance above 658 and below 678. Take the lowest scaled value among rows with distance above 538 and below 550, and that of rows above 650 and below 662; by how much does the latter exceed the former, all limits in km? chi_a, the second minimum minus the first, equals -0.135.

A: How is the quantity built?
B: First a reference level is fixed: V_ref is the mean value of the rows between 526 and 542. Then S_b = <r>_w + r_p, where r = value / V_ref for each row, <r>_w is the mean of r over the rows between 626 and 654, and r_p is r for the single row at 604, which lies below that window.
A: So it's 1.87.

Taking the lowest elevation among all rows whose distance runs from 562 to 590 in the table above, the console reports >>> 7.44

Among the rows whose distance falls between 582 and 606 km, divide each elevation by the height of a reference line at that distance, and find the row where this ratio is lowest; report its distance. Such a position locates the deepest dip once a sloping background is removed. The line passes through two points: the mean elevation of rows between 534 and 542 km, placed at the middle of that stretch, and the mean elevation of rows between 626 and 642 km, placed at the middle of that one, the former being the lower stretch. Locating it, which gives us 592 km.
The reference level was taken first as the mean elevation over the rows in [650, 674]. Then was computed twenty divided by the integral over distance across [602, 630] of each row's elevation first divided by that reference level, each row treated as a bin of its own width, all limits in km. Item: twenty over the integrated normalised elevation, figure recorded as 0.65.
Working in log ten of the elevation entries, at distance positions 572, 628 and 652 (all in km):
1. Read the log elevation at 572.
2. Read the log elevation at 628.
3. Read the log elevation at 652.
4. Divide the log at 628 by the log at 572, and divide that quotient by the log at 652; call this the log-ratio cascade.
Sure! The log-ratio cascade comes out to 1.14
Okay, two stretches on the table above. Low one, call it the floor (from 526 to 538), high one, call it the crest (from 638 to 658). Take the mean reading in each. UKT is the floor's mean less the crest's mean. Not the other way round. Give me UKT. 1.0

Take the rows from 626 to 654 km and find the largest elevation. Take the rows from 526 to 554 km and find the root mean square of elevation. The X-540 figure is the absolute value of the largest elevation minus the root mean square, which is 0.45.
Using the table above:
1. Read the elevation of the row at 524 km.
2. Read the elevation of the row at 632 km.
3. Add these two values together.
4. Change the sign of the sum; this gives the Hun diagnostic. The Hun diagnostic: -15.0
